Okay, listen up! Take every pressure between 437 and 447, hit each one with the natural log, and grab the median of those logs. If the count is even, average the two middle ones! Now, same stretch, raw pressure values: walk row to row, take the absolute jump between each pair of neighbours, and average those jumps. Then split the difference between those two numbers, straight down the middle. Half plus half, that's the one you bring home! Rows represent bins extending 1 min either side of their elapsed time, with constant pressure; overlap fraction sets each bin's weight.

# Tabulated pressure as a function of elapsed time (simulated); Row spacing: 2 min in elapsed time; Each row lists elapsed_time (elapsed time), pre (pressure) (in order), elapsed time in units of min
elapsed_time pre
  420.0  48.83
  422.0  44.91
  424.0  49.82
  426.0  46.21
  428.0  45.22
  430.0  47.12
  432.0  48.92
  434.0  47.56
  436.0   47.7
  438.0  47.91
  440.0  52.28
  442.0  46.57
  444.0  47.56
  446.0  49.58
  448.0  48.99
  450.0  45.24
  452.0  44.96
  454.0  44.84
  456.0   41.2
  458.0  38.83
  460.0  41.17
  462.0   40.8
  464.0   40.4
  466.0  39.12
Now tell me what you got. 3.57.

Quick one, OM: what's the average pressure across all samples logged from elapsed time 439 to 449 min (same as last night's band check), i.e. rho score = 49.0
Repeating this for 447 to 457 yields 45.0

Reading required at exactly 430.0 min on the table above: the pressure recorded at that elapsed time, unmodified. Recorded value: 47.12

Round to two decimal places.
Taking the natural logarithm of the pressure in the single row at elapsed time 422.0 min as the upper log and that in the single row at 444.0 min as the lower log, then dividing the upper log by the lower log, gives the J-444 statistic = 0.99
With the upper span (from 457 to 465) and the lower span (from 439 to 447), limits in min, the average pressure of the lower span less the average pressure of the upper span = 8.7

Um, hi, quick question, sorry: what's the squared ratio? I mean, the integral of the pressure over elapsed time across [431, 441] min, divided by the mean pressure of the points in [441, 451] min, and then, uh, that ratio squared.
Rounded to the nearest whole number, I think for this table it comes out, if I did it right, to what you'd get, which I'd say 105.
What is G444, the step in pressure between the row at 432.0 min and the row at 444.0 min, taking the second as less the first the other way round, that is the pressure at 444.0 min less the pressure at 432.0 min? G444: -1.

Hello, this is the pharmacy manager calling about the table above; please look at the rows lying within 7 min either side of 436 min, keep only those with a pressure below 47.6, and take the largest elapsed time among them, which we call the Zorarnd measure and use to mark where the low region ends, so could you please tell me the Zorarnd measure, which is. 442.0 min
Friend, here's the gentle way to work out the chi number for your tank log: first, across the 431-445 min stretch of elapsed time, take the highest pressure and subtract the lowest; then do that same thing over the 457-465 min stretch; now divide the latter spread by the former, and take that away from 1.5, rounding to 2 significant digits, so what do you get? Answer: 1.1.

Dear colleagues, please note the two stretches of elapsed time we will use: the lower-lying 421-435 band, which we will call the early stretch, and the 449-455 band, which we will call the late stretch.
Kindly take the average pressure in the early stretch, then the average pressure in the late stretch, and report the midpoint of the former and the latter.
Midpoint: 46.1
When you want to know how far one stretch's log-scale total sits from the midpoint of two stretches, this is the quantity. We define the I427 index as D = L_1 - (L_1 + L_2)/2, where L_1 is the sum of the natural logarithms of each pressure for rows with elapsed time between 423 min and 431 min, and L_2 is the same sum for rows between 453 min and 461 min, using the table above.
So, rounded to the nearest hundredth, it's 0.25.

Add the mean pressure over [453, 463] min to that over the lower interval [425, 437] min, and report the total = 88.5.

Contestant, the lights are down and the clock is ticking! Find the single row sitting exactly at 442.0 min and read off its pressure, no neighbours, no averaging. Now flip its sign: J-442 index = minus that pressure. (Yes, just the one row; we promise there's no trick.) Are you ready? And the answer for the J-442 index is -46.6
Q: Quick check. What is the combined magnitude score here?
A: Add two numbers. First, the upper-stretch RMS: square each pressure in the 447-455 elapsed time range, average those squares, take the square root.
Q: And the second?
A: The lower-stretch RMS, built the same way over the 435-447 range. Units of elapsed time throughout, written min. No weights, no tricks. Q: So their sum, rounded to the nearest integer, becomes 95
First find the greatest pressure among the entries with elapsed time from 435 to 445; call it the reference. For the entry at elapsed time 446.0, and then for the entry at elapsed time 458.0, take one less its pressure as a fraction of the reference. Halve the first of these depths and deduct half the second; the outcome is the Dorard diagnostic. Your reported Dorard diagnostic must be -0.10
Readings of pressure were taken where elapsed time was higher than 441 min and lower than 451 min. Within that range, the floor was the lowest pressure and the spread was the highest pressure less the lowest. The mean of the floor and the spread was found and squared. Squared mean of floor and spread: 615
